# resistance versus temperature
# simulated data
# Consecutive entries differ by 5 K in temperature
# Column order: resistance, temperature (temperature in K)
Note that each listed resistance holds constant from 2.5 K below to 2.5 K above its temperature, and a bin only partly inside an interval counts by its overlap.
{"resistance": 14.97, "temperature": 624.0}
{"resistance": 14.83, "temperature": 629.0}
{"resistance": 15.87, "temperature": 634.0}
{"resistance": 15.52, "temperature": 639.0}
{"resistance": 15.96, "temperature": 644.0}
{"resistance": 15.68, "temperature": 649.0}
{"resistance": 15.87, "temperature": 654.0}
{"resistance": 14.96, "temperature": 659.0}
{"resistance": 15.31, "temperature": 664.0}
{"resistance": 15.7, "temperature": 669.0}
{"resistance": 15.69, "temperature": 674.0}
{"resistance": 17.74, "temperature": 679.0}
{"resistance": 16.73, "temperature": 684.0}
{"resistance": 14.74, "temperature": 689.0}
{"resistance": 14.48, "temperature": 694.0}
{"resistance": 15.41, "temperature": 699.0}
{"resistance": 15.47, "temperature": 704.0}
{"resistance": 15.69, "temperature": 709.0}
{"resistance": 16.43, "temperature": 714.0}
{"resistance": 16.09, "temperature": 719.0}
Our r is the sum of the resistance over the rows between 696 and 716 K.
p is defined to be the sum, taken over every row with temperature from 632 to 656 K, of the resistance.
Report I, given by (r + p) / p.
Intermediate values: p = 79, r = 63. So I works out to 1.8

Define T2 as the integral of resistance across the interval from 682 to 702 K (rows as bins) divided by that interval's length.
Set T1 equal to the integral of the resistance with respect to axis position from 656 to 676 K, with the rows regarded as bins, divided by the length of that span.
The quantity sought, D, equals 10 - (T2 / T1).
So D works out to 9.01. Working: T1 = 15.4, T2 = 15.3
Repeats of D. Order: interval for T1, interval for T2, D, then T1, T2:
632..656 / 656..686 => 8.99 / 15.8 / 16.0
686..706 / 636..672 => 8.97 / 15.1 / 15.6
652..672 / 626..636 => 9.01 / 15.5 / 15.3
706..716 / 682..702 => 9.04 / 16.0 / 15.3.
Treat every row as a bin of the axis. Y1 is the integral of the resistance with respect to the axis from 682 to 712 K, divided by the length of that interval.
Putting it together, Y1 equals 15.4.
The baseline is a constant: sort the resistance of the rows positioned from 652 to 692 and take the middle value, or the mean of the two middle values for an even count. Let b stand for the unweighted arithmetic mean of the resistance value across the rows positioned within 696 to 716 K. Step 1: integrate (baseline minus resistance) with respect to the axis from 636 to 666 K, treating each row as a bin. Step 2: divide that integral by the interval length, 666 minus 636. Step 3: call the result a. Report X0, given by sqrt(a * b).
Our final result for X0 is 1.46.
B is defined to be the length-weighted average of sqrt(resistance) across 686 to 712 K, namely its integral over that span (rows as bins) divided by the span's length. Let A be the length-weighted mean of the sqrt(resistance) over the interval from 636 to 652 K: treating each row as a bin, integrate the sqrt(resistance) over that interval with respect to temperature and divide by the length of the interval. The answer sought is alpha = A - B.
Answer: 0.07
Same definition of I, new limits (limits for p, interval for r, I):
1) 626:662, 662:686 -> 1.7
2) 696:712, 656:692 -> 3.4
